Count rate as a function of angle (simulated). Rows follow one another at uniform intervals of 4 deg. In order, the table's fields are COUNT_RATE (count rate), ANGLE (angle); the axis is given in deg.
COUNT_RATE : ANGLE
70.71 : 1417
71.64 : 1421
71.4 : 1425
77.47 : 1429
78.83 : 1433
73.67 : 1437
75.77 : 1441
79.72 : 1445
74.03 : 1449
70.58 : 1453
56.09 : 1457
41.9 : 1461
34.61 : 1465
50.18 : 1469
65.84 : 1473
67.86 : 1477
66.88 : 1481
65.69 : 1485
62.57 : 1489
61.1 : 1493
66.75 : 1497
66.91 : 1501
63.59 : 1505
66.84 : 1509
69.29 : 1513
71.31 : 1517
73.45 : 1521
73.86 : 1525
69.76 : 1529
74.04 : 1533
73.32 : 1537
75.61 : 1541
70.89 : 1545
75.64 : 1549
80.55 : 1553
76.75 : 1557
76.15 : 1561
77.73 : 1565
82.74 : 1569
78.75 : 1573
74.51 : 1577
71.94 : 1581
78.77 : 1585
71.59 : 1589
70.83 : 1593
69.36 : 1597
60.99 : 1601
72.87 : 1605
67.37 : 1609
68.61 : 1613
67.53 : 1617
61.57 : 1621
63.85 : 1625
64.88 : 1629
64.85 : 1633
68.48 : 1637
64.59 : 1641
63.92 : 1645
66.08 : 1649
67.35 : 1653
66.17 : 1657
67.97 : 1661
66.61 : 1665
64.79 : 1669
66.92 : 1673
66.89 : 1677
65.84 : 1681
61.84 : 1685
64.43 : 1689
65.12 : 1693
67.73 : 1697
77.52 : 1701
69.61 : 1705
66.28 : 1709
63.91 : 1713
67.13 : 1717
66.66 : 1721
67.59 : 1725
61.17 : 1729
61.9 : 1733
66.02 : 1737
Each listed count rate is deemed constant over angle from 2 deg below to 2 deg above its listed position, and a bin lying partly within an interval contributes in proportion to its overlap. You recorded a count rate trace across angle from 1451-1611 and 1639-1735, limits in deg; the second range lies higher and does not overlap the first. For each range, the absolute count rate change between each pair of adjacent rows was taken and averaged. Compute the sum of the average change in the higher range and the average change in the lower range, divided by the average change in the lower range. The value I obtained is 1.5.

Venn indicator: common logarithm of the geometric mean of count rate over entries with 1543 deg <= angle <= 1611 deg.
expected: 1.87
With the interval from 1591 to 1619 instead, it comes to 1.83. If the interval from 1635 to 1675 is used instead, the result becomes 1.82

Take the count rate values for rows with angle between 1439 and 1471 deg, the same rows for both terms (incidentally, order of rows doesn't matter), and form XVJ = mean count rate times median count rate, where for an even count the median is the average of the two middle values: 3823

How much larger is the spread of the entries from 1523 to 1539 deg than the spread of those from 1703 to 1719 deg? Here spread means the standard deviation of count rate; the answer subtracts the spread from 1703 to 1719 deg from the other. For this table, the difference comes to -0.3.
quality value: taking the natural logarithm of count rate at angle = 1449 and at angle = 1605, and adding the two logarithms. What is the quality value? 8.59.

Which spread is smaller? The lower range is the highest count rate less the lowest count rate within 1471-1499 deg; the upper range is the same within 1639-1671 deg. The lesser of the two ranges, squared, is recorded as 16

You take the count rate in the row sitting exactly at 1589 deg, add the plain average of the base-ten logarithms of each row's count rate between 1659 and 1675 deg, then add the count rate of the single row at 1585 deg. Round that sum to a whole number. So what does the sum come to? 152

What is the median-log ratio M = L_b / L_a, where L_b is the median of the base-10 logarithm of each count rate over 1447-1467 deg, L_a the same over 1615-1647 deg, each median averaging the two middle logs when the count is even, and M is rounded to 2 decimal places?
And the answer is 0.97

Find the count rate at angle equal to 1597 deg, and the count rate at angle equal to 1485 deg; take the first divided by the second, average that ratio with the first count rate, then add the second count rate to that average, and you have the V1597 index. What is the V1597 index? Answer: 101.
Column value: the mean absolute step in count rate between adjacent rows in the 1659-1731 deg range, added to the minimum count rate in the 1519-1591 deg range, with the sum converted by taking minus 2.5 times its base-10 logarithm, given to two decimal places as -4.65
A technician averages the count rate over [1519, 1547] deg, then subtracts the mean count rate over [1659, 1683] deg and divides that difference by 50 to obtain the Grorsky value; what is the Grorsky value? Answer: 0.13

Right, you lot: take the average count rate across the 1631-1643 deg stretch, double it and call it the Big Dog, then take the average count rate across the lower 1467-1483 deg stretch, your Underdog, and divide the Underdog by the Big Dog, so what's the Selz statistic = 0.475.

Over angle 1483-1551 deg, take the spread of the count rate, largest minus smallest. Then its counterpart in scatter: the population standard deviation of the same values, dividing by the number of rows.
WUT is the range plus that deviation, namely 19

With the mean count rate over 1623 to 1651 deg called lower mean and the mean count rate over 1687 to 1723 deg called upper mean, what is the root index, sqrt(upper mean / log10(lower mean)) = 6.1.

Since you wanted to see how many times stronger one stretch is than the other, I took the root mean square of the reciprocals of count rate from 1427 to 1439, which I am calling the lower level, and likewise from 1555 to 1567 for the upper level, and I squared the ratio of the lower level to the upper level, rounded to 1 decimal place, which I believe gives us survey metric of 1.0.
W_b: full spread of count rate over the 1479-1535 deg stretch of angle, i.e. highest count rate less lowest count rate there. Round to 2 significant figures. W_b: 13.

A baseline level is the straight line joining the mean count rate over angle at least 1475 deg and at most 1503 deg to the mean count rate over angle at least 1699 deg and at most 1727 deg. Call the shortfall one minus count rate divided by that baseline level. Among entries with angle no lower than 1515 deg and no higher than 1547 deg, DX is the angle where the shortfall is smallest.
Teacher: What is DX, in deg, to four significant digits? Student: 1541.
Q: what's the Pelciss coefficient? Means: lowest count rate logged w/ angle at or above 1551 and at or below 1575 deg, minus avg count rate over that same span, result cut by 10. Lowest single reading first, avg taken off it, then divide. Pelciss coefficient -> -0.26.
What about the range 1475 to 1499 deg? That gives -0.40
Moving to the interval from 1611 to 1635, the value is -0.36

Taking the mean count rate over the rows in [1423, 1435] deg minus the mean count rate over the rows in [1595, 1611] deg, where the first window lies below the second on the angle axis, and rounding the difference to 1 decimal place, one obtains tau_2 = 8.3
